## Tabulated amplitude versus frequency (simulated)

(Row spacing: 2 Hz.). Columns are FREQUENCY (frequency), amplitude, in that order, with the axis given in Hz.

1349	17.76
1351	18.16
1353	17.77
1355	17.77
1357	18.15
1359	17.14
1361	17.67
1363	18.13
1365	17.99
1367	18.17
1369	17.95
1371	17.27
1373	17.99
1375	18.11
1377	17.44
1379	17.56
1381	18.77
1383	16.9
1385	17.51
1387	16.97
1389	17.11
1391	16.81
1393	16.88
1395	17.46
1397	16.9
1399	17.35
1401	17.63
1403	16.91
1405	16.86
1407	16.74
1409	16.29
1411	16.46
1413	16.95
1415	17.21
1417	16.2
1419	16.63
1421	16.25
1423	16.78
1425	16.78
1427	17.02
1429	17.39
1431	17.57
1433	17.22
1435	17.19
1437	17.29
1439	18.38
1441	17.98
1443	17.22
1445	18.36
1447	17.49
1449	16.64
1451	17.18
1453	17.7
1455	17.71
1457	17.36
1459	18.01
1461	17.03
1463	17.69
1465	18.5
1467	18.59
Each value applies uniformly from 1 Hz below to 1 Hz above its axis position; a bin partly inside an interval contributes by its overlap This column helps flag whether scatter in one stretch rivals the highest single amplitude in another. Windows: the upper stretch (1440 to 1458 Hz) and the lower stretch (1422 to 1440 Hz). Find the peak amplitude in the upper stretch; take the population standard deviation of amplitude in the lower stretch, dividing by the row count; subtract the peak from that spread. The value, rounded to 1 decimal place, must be -17.9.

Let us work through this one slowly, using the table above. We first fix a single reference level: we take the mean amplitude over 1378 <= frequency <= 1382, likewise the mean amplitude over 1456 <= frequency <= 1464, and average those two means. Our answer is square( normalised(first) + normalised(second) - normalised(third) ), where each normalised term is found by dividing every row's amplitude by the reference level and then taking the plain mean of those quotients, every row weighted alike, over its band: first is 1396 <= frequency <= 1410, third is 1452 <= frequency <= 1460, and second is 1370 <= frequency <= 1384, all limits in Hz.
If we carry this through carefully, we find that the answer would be 0.91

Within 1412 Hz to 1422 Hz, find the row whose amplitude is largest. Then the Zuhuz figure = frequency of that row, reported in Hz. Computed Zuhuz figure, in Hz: 1415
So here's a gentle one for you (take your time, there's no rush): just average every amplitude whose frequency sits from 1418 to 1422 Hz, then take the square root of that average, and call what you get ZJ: 4.05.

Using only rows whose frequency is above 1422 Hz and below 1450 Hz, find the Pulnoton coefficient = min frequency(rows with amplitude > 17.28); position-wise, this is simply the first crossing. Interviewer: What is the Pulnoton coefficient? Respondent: 1429 Hz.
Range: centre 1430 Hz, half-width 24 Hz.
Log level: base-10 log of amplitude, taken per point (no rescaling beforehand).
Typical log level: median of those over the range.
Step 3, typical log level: 1.235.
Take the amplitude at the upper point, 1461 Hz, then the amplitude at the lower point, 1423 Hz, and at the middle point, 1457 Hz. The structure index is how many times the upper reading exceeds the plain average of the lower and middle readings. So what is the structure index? 1.00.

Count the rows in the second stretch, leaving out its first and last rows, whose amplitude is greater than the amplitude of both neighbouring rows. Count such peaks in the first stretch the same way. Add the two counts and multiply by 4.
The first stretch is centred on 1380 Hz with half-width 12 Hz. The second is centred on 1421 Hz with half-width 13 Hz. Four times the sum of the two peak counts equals 28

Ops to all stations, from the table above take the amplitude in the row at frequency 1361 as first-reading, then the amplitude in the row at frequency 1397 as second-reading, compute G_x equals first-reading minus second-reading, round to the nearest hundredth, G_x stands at 0.77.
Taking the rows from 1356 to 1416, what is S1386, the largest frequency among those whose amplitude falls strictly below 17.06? 1413 Hz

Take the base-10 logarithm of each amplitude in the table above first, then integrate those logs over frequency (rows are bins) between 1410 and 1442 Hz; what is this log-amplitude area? 39.4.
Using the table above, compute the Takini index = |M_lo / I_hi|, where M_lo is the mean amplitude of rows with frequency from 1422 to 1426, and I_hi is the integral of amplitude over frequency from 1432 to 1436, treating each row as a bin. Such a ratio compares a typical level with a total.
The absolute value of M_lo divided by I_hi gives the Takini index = 0.244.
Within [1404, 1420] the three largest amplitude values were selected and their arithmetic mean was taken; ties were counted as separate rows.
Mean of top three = 17.0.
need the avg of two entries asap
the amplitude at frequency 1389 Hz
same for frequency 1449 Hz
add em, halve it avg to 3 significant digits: 16.9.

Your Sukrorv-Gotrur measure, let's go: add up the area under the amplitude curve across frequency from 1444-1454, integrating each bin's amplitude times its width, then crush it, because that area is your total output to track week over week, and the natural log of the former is 5.16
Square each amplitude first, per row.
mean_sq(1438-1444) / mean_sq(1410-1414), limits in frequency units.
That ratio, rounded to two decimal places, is 1.14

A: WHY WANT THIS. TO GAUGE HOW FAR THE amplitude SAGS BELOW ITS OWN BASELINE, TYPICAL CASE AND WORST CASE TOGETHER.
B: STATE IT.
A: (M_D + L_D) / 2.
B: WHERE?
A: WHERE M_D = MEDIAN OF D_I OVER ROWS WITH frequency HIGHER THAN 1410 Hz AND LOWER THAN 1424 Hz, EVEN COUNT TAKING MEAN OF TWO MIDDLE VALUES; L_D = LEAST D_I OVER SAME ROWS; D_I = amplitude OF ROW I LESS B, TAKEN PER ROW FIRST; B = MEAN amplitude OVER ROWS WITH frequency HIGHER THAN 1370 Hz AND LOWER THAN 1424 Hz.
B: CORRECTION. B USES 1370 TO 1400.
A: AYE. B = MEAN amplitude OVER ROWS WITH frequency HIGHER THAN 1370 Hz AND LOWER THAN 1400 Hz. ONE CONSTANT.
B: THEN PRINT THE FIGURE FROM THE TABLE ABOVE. -1.0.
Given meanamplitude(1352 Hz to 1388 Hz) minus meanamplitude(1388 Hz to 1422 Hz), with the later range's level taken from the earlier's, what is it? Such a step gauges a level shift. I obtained 0.88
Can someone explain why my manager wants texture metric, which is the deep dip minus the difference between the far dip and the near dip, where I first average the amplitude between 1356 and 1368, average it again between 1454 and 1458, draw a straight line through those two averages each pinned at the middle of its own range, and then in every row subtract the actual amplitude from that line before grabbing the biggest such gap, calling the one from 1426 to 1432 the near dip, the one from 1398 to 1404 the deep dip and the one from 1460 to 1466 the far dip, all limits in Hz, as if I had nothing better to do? 0.95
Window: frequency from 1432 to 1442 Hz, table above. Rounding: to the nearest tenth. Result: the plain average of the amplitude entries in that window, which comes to 17.6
